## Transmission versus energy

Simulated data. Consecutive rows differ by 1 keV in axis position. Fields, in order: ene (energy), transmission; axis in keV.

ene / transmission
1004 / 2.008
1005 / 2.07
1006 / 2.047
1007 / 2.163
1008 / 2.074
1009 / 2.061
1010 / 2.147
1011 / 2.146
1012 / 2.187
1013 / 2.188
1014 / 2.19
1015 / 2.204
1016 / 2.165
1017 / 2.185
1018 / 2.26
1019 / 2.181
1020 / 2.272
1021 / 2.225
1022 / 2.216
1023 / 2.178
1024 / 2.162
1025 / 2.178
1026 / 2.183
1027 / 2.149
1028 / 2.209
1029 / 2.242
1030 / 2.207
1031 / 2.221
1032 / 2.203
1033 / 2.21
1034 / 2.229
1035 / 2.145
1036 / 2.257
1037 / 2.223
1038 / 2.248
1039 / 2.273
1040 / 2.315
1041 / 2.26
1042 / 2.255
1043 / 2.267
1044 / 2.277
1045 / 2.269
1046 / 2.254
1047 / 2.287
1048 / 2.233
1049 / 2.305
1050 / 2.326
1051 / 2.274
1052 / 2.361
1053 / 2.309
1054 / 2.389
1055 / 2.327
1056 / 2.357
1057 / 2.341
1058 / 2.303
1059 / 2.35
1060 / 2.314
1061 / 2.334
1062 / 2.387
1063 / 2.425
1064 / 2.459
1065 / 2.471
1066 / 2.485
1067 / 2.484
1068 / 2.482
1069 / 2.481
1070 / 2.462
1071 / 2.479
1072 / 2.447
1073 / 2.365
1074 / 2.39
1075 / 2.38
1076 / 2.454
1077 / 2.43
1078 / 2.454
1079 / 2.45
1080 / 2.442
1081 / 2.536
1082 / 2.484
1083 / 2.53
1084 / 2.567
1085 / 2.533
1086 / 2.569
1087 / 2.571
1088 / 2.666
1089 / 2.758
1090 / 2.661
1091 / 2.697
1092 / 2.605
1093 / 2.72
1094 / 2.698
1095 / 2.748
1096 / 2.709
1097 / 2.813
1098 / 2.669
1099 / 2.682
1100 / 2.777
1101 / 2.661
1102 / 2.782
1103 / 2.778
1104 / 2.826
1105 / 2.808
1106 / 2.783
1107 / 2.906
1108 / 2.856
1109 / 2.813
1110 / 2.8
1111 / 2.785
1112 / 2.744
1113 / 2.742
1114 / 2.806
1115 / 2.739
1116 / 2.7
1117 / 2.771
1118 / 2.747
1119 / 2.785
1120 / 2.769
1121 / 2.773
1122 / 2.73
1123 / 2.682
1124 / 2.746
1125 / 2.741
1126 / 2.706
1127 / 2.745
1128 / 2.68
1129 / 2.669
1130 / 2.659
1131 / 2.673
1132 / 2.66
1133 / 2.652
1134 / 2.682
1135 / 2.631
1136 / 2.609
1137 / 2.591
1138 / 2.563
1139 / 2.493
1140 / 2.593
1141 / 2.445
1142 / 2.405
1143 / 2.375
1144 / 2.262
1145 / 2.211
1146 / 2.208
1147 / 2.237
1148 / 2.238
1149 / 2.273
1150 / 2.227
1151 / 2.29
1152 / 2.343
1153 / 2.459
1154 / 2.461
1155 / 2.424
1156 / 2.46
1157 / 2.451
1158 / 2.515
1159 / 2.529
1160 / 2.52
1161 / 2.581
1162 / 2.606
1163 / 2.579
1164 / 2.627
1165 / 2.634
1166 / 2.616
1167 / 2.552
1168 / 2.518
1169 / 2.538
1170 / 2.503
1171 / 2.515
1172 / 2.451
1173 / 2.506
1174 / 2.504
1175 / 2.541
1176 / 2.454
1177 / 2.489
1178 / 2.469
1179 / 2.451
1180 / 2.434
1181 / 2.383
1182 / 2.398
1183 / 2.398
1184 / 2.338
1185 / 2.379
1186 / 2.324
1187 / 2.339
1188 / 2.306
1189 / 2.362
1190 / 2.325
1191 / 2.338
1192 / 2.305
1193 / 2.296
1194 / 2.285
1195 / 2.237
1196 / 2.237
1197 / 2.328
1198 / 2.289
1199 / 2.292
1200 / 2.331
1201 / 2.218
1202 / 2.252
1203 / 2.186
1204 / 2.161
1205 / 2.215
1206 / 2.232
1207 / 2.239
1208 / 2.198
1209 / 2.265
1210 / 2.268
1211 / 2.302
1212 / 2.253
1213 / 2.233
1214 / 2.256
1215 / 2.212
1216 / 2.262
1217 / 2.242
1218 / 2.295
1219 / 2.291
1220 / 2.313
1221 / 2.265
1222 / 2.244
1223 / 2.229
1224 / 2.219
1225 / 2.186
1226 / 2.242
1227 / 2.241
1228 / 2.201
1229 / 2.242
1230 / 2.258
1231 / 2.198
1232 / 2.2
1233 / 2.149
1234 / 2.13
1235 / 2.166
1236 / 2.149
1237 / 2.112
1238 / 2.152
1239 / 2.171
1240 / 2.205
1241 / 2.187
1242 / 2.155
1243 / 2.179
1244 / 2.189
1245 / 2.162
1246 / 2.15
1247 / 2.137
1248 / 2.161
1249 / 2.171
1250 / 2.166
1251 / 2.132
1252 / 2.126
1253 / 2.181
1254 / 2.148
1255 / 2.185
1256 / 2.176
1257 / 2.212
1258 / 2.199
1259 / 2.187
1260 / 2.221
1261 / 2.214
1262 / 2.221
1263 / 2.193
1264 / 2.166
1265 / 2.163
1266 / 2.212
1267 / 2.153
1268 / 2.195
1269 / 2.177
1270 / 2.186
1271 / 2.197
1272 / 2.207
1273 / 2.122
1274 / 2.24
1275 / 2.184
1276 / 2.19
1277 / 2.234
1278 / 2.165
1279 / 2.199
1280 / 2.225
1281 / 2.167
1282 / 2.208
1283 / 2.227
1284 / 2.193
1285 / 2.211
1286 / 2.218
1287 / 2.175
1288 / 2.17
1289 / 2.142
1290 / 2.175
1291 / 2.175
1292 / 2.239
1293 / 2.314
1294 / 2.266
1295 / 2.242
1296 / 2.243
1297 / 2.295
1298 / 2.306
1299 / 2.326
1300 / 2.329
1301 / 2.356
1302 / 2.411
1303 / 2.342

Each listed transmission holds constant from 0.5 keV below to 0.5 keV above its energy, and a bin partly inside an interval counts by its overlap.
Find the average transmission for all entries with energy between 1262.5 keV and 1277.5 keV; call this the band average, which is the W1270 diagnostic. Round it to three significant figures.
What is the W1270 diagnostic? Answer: 2.19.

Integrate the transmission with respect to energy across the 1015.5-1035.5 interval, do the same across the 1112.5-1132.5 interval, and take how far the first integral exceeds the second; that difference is -11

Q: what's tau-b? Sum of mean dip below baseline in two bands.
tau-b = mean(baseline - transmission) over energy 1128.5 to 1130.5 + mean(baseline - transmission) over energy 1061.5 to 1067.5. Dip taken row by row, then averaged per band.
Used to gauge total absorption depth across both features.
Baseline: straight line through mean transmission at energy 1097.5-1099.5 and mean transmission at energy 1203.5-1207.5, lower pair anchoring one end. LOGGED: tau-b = 0.2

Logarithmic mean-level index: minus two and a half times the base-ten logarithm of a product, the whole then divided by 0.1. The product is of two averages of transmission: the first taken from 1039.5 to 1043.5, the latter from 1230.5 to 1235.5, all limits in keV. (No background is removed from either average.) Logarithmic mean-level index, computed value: -17.3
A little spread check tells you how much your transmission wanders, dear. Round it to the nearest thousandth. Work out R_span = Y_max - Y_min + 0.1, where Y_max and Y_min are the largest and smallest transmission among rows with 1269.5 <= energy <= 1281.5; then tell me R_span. 0.218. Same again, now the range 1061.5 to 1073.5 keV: 0.220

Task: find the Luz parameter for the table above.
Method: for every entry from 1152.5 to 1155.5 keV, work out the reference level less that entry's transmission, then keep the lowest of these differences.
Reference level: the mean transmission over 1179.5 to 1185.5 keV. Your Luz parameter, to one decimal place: -0.1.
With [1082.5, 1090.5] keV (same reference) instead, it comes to -0.4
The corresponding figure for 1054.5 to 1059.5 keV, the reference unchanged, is 0.0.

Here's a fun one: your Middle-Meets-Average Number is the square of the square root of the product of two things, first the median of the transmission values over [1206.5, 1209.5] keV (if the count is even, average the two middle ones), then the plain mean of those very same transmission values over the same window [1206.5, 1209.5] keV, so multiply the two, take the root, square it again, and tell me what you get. 5.0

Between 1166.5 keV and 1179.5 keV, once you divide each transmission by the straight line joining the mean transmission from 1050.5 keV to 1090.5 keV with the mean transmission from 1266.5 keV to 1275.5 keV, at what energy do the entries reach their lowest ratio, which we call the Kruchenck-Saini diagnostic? 1172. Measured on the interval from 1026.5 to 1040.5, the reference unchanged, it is 1027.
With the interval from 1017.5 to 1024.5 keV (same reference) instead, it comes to 1024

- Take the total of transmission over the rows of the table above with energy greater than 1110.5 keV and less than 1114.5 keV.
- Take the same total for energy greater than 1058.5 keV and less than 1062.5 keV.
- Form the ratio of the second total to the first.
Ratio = 0.85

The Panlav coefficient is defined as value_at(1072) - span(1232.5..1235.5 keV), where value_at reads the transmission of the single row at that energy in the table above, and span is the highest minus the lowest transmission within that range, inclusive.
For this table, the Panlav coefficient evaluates 2.41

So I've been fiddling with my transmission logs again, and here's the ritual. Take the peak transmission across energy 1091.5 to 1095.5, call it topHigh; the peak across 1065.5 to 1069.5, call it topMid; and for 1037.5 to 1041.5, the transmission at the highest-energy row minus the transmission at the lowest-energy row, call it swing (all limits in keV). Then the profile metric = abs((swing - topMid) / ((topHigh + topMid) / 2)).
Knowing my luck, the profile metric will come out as 0.95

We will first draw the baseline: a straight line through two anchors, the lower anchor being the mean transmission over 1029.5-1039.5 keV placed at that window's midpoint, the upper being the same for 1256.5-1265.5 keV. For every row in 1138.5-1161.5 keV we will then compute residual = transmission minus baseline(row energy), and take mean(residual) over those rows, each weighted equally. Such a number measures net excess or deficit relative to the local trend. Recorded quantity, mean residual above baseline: 0.18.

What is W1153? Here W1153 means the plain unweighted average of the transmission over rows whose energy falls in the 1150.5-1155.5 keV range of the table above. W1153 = 2.40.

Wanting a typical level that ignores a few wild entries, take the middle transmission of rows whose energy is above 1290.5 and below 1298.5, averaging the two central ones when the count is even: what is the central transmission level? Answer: 2.25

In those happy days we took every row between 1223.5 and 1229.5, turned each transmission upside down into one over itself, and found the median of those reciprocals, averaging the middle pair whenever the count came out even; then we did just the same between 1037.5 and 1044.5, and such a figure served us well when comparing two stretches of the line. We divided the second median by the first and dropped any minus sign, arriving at 0.98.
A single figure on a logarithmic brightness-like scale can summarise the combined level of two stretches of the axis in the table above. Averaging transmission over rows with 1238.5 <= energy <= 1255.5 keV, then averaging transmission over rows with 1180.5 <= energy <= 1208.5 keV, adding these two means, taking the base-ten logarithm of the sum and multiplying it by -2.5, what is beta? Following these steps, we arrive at -1.623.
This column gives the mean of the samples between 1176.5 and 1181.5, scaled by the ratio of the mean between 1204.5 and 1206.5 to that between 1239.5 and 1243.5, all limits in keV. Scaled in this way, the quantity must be 2.5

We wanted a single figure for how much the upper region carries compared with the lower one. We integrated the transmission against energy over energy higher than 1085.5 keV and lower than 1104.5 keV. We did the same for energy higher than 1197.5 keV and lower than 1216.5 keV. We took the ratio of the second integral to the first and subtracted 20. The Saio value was -19.2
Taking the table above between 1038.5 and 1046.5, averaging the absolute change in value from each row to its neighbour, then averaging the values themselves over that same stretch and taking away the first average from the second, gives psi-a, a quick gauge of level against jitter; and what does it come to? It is 2.25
